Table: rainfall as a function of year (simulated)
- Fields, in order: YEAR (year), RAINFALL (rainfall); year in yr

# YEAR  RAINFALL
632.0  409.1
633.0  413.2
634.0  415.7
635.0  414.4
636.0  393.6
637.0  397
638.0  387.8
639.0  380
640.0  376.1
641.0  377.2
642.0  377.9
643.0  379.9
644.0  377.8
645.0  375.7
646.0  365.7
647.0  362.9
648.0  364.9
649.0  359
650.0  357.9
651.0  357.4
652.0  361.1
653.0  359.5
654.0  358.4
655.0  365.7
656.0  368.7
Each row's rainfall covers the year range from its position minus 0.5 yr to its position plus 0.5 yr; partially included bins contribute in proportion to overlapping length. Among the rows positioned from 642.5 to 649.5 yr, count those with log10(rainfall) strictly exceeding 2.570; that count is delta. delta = 3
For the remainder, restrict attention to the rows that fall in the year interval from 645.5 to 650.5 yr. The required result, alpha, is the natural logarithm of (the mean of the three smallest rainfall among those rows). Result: 5.89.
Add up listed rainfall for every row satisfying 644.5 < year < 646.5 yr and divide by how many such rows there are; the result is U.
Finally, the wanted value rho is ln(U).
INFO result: 5.92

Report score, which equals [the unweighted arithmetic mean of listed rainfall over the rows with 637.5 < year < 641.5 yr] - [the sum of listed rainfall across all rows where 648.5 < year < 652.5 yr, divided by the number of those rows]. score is 21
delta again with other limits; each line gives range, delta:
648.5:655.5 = 0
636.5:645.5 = 9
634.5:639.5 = 5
